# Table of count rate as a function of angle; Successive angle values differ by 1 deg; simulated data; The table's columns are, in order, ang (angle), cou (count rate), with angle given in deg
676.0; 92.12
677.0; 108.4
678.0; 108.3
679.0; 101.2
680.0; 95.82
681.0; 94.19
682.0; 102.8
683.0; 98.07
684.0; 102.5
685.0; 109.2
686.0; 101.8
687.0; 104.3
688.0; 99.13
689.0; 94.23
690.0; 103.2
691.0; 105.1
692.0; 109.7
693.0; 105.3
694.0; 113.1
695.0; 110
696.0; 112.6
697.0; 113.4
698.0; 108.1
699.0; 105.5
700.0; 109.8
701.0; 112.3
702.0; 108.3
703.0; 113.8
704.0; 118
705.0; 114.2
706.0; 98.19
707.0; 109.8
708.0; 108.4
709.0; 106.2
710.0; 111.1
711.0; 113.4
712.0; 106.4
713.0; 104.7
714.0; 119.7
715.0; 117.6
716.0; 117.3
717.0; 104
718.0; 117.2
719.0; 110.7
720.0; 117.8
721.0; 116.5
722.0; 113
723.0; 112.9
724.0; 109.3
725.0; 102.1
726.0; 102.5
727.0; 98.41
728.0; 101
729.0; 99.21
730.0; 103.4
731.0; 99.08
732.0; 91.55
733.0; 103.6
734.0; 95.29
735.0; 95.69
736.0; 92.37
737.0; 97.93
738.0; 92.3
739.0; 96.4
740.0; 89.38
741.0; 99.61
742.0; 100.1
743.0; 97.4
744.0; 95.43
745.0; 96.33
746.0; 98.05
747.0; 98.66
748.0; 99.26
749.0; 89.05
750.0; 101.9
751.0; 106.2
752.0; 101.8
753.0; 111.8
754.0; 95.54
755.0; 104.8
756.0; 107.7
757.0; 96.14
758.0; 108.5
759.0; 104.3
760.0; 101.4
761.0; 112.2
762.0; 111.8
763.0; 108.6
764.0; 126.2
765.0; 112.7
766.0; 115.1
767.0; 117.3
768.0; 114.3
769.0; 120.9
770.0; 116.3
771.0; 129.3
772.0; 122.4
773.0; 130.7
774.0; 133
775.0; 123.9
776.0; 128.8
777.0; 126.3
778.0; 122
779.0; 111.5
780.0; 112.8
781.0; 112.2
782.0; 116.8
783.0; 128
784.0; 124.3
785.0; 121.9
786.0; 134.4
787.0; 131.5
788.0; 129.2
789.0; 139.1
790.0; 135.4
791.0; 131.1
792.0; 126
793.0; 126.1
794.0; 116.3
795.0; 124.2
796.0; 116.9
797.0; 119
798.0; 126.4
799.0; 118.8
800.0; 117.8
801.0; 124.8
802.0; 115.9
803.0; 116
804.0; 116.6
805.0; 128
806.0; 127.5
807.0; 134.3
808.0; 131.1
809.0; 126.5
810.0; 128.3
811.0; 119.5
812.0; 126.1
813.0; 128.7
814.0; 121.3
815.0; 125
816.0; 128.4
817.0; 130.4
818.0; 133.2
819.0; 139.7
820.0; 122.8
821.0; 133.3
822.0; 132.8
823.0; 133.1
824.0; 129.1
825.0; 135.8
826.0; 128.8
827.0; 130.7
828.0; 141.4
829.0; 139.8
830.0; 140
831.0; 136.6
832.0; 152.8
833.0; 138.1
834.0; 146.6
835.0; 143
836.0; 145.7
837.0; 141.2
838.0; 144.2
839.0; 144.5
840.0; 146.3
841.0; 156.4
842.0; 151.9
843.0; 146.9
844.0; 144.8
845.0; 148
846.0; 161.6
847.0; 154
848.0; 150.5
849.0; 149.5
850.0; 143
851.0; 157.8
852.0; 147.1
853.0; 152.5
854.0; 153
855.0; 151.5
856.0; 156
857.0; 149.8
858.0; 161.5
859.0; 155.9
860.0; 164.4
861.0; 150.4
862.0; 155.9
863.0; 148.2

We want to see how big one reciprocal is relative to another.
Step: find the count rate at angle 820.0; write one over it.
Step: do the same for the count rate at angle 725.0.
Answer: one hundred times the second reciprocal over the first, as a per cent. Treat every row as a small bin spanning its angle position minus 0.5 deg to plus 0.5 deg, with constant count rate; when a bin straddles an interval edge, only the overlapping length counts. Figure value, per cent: 120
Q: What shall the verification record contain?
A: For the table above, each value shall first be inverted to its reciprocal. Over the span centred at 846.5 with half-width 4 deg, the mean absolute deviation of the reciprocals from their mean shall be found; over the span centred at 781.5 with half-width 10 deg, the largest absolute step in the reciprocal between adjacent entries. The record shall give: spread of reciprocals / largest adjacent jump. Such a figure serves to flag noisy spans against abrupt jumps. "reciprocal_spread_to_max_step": 0.24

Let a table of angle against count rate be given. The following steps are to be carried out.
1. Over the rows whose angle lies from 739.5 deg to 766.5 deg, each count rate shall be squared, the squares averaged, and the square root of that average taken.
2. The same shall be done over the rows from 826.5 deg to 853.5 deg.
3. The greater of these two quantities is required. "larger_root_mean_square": 147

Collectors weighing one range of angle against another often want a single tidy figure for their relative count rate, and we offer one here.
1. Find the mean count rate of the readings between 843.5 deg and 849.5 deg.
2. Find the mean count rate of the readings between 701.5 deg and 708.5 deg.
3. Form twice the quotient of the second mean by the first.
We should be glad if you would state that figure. 1.5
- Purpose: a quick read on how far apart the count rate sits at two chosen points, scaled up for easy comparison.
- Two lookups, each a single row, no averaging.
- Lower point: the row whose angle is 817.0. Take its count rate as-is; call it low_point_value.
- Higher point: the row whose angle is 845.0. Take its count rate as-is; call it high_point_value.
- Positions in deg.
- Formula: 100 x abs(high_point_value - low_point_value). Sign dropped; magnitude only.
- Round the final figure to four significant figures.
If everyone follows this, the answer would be 1760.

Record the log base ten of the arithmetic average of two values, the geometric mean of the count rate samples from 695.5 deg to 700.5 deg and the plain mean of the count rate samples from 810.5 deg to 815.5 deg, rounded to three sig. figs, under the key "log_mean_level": 2.07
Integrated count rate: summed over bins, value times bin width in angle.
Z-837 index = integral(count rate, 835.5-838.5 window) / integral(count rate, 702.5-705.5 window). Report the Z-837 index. 1.25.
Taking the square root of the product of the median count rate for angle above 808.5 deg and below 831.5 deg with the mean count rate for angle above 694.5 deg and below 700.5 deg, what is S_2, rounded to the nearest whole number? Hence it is 120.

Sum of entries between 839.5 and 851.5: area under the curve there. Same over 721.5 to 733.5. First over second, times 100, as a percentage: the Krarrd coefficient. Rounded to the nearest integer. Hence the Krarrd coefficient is 146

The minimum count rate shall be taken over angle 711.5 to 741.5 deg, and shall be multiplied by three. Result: 268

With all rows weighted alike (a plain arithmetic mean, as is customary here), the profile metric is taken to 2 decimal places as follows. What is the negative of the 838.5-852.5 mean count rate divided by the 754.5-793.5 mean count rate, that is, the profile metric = -1.25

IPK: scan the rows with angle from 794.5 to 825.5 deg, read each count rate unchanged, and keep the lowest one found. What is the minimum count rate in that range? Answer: 115.9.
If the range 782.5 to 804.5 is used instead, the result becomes 115.9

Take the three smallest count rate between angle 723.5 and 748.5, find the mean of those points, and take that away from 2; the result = -89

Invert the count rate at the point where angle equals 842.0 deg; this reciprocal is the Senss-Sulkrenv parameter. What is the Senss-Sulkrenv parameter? 0.0066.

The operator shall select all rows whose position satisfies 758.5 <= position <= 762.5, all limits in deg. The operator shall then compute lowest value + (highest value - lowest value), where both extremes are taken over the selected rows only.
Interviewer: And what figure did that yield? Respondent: 112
